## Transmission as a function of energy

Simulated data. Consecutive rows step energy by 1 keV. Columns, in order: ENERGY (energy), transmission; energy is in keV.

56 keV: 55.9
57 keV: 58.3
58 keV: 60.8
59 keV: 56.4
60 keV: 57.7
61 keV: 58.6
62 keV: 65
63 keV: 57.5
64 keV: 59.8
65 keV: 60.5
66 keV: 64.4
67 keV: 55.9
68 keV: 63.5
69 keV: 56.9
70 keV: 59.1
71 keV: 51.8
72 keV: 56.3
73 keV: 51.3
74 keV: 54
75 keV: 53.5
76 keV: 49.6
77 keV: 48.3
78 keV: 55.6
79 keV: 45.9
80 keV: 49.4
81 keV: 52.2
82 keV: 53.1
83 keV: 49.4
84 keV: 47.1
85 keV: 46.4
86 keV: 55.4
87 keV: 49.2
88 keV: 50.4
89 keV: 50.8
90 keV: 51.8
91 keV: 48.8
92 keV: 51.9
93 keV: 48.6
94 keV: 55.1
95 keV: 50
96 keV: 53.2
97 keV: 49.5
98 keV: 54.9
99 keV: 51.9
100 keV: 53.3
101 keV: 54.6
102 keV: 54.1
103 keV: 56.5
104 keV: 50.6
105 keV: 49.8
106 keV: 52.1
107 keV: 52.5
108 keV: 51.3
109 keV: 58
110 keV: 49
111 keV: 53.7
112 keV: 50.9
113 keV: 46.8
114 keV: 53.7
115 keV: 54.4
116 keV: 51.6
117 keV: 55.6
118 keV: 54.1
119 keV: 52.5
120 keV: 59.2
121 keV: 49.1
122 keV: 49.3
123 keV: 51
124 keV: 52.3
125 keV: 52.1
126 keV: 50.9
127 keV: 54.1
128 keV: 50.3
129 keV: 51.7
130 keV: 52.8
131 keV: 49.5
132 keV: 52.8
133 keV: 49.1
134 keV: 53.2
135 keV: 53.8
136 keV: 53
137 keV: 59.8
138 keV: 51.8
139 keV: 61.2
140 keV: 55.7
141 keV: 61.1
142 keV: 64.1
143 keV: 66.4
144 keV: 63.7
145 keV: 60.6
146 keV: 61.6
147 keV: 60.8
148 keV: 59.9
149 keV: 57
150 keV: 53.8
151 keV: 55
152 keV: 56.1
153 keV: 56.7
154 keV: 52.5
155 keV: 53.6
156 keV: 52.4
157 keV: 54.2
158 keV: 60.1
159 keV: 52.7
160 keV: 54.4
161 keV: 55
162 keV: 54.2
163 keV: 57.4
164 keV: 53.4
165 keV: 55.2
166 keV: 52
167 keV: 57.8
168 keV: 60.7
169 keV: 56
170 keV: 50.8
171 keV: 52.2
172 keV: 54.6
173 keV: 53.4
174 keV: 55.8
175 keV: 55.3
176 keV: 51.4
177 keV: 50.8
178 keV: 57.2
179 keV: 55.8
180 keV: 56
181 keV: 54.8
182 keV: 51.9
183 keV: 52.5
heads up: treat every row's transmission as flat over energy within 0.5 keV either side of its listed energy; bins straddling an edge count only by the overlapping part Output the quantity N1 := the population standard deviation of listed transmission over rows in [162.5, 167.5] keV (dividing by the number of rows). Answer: 2.2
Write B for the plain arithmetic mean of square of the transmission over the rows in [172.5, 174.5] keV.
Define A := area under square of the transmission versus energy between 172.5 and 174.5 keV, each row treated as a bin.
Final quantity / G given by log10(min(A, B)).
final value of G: 3.47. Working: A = 5965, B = 2983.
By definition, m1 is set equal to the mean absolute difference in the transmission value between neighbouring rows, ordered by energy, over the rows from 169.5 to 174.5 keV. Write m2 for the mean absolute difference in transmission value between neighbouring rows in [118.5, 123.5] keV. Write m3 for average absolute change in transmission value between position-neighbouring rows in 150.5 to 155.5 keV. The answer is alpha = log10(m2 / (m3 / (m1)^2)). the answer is 0.96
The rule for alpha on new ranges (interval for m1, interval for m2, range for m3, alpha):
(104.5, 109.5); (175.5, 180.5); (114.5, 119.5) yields 0.79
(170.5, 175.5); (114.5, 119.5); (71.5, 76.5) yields 0.33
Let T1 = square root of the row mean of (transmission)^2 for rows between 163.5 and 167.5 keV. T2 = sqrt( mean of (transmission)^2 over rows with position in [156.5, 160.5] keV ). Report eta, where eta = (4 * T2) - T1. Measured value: 167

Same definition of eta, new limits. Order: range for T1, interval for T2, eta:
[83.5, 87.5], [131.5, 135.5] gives 159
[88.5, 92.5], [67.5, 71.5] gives 181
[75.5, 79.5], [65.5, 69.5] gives 191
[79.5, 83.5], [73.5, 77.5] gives 155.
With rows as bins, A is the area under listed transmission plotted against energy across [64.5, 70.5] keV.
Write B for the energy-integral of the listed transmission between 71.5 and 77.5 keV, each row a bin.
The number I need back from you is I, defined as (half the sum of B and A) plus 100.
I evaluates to 437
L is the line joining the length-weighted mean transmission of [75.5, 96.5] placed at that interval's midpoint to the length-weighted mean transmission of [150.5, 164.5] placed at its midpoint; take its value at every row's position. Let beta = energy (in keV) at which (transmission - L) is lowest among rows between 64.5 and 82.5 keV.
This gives 79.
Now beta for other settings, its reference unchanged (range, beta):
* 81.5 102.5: 85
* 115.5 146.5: 133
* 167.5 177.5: 177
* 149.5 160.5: 156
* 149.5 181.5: 177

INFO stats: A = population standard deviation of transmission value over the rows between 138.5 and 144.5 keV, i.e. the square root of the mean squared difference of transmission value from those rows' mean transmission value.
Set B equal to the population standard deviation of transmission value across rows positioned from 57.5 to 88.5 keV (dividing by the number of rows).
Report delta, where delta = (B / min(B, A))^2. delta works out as 2.4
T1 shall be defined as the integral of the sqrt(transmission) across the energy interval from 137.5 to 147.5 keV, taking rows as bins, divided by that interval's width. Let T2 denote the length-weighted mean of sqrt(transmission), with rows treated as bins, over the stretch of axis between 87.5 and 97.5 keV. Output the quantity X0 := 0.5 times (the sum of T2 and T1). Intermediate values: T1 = 7.79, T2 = 7.14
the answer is 7.46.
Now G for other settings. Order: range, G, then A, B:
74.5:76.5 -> 3.43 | 5322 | 2661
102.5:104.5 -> 3.46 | 5753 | 2876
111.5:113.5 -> 3.38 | 4781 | 2391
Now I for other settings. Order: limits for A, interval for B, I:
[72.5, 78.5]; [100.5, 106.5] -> 415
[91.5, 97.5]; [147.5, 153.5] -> 423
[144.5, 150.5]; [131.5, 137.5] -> 438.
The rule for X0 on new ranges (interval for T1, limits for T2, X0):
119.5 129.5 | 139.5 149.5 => 7.51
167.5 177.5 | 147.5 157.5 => 7.39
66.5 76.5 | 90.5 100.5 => 7.31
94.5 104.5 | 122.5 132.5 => 7.23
